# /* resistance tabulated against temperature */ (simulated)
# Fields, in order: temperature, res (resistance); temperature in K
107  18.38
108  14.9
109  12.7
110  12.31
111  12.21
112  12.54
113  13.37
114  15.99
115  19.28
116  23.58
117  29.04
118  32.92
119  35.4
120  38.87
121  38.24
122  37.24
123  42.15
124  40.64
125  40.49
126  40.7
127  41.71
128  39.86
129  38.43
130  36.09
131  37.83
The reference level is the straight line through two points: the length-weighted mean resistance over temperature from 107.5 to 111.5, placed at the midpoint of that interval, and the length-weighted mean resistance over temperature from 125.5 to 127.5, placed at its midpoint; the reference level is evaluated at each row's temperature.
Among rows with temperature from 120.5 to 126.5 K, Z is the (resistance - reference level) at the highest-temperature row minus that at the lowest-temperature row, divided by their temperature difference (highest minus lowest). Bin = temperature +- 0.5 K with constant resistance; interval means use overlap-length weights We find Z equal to -1.2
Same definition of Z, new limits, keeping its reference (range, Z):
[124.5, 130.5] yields -2.5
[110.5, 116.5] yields 0.6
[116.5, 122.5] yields 0.0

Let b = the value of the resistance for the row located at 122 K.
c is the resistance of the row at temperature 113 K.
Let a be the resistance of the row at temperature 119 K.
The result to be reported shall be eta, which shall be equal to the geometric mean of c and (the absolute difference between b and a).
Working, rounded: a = 35.4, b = 37.24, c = 13.37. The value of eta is 5.0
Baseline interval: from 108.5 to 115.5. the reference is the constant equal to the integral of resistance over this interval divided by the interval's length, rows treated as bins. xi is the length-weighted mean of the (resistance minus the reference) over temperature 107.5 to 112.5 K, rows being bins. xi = -1.1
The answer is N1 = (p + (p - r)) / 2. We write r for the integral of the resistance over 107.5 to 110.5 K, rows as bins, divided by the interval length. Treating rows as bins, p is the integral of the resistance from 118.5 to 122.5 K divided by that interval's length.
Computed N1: 31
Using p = 37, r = 13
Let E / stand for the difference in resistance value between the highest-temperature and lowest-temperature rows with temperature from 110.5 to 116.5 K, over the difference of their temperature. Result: 2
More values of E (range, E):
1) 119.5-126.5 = 0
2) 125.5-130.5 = -1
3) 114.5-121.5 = 3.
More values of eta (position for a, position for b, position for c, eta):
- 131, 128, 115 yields 6.3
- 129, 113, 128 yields 31.6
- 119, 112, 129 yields 29.6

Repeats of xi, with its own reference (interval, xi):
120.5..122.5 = 23.7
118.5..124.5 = 24.7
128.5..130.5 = 23.2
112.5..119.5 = 10.2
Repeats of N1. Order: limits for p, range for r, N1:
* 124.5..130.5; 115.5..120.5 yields 24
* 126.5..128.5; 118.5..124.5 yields 21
